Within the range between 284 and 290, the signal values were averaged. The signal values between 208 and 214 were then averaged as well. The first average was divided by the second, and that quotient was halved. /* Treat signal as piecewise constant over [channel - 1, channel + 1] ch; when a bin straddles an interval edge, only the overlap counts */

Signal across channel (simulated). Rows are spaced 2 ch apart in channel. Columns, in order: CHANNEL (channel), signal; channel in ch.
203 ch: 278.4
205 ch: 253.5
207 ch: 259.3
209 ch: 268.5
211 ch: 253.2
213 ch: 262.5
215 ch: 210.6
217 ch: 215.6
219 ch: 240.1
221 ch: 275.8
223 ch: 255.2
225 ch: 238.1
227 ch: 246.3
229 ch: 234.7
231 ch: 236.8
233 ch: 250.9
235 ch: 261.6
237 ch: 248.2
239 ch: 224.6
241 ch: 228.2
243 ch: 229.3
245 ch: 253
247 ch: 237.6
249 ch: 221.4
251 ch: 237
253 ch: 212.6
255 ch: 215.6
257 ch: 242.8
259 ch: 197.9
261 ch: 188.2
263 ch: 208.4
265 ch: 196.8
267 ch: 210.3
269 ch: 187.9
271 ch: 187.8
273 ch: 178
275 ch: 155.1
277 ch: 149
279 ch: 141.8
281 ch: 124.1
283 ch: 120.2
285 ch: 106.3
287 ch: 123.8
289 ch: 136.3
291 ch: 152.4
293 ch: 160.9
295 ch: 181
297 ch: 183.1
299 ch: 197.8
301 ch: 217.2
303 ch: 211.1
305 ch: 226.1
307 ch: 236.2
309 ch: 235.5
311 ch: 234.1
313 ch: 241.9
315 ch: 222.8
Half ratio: 0.23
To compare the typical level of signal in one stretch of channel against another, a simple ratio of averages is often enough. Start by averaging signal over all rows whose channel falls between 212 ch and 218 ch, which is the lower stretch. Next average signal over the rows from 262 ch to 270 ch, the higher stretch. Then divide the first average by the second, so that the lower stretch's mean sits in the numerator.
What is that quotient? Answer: 1.1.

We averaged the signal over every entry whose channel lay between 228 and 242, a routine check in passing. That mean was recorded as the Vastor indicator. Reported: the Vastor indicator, 241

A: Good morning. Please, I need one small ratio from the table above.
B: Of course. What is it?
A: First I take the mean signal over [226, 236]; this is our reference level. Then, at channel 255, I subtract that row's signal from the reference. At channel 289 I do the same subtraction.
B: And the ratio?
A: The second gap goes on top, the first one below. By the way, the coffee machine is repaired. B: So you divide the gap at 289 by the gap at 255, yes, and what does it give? 3.6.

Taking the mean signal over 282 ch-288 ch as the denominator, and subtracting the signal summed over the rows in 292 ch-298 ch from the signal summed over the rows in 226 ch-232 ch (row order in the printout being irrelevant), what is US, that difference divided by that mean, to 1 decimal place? 1.7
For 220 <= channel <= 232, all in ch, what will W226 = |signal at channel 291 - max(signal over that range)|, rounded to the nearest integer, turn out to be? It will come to 123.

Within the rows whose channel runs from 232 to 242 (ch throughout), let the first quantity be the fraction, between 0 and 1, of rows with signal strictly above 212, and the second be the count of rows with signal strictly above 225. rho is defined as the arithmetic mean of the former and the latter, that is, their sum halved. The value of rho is 2.5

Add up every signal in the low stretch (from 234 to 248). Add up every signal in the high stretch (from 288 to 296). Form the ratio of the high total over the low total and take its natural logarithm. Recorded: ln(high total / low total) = -1.0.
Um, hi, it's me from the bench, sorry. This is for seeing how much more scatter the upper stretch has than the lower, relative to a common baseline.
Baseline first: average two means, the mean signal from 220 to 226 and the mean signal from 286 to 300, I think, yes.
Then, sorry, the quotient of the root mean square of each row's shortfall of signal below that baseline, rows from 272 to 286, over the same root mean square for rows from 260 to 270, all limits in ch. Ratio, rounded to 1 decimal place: 5.1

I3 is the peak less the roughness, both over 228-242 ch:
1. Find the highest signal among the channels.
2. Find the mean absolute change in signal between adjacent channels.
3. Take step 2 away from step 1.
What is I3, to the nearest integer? 250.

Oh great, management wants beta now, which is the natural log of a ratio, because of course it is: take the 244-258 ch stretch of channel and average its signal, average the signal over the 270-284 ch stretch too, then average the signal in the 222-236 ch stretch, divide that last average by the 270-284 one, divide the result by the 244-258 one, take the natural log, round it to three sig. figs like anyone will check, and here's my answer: -4.95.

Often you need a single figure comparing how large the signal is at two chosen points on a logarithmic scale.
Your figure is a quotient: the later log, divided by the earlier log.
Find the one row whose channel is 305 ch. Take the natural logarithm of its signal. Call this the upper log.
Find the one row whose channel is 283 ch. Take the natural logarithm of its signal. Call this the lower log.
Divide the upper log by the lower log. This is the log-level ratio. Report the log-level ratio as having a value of 1.13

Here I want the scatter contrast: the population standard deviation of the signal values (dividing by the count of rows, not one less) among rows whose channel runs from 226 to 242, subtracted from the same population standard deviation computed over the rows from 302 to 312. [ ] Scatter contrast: -2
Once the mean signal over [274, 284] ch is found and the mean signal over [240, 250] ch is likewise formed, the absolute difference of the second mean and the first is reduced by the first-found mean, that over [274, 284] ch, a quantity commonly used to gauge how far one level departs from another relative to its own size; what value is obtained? -42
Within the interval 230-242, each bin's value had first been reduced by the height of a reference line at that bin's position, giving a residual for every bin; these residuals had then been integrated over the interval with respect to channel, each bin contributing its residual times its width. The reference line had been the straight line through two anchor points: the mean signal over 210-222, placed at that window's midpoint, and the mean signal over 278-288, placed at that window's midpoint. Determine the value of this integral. 414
